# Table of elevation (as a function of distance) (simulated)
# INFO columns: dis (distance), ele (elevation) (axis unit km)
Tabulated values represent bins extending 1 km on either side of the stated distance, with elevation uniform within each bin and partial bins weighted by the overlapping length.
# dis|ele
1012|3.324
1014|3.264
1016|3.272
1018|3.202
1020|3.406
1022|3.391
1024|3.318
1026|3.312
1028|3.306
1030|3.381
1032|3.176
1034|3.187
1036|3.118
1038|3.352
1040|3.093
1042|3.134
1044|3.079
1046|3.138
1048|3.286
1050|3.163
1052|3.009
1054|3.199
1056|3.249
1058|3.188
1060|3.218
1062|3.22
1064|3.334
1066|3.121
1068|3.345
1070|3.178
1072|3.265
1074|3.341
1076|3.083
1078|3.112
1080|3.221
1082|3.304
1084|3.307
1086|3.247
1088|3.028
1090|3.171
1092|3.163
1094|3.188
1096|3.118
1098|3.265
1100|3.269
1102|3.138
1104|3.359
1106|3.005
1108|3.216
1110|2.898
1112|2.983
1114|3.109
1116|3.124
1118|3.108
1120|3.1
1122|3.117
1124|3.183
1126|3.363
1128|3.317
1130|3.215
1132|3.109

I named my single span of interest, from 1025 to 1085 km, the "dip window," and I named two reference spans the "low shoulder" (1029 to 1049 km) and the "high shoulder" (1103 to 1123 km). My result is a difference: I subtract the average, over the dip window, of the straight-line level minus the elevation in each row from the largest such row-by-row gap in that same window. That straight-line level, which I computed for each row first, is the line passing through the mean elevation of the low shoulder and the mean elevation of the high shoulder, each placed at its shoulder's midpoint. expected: 0.21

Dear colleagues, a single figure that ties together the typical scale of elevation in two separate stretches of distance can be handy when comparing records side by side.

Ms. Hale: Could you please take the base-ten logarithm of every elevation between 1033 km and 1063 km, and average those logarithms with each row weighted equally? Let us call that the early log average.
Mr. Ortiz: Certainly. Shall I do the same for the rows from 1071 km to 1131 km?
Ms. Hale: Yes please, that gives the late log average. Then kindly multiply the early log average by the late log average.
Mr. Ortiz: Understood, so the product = 0.252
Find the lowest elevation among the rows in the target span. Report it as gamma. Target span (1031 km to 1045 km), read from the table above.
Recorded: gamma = 3.079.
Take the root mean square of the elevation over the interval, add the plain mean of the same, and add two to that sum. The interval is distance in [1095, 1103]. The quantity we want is 8.40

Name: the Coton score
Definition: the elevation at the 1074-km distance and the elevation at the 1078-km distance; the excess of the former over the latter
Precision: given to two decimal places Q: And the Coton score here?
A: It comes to 0.23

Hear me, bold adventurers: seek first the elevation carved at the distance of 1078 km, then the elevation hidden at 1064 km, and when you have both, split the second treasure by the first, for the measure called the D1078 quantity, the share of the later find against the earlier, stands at 1.07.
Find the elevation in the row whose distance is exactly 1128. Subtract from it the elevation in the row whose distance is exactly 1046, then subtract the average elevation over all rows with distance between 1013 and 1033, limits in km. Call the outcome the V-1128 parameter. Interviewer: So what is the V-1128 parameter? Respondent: -3.12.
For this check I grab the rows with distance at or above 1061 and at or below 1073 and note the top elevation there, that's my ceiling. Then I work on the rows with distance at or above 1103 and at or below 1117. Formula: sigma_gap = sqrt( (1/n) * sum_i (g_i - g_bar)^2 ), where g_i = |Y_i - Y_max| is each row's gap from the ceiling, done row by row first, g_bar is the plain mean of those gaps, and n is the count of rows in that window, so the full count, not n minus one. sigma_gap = 0.137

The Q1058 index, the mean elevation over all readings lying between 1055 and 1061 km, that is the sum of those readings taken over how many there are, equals 3.22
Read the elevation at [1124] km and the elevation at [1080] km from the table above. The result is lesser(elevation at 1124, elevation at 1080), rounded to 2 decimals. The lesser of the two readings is 3.18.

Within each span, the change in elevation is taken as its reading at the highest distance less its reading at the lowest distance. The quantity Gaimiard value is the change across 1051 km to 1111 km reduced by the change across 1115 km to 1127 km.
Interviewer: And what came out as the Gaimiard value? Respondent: -0.35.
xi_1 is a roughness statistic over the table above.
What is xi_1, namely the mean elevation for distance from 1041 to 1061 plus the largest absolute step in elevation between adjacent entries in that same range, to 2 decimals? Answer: 3.36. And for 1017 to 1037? 3.48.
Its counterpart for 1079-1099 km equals 3.42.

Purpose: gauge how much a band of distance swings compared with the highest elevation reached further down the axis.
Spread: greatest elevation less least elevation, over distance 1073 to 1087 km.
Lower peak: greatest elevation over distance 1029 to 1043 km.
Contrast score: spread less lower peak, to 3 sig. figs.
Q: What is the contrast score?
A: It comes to -3.12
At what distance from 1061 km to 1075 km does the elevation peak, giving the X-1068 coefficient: 1068 km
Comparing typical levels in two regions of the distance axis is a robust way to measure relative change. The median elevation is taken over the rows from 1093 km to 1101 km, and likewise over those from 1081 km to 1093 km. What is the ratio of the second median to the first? 0.99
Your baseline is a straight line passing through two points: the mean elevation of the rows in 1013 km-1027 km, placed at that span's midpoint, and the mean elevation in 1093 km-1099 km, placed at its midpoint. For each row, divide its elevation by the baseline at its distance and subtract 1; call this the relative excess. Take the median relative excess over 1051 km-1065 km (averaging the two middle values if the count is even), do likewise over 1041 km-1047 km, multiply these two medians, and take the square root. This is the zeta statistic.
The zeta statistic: 0.019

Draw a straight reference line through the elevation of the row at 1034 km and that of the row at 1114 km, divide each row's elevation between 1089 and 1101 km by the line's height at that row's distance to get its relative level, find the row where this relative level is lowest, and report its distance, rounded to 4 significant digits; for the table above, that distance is 1096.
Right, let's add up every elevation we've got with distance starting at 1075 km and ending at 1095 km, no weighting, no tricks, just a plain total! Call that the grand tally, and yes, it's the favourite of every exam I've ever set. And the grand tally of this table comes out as 32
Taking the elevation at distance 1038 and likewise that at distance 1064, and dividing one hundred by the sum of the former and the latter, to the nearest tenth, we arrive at 15.0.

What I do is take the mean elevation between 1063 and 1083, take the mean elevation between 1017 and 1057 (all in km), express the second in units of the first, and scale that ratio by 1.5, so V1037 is 1.50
